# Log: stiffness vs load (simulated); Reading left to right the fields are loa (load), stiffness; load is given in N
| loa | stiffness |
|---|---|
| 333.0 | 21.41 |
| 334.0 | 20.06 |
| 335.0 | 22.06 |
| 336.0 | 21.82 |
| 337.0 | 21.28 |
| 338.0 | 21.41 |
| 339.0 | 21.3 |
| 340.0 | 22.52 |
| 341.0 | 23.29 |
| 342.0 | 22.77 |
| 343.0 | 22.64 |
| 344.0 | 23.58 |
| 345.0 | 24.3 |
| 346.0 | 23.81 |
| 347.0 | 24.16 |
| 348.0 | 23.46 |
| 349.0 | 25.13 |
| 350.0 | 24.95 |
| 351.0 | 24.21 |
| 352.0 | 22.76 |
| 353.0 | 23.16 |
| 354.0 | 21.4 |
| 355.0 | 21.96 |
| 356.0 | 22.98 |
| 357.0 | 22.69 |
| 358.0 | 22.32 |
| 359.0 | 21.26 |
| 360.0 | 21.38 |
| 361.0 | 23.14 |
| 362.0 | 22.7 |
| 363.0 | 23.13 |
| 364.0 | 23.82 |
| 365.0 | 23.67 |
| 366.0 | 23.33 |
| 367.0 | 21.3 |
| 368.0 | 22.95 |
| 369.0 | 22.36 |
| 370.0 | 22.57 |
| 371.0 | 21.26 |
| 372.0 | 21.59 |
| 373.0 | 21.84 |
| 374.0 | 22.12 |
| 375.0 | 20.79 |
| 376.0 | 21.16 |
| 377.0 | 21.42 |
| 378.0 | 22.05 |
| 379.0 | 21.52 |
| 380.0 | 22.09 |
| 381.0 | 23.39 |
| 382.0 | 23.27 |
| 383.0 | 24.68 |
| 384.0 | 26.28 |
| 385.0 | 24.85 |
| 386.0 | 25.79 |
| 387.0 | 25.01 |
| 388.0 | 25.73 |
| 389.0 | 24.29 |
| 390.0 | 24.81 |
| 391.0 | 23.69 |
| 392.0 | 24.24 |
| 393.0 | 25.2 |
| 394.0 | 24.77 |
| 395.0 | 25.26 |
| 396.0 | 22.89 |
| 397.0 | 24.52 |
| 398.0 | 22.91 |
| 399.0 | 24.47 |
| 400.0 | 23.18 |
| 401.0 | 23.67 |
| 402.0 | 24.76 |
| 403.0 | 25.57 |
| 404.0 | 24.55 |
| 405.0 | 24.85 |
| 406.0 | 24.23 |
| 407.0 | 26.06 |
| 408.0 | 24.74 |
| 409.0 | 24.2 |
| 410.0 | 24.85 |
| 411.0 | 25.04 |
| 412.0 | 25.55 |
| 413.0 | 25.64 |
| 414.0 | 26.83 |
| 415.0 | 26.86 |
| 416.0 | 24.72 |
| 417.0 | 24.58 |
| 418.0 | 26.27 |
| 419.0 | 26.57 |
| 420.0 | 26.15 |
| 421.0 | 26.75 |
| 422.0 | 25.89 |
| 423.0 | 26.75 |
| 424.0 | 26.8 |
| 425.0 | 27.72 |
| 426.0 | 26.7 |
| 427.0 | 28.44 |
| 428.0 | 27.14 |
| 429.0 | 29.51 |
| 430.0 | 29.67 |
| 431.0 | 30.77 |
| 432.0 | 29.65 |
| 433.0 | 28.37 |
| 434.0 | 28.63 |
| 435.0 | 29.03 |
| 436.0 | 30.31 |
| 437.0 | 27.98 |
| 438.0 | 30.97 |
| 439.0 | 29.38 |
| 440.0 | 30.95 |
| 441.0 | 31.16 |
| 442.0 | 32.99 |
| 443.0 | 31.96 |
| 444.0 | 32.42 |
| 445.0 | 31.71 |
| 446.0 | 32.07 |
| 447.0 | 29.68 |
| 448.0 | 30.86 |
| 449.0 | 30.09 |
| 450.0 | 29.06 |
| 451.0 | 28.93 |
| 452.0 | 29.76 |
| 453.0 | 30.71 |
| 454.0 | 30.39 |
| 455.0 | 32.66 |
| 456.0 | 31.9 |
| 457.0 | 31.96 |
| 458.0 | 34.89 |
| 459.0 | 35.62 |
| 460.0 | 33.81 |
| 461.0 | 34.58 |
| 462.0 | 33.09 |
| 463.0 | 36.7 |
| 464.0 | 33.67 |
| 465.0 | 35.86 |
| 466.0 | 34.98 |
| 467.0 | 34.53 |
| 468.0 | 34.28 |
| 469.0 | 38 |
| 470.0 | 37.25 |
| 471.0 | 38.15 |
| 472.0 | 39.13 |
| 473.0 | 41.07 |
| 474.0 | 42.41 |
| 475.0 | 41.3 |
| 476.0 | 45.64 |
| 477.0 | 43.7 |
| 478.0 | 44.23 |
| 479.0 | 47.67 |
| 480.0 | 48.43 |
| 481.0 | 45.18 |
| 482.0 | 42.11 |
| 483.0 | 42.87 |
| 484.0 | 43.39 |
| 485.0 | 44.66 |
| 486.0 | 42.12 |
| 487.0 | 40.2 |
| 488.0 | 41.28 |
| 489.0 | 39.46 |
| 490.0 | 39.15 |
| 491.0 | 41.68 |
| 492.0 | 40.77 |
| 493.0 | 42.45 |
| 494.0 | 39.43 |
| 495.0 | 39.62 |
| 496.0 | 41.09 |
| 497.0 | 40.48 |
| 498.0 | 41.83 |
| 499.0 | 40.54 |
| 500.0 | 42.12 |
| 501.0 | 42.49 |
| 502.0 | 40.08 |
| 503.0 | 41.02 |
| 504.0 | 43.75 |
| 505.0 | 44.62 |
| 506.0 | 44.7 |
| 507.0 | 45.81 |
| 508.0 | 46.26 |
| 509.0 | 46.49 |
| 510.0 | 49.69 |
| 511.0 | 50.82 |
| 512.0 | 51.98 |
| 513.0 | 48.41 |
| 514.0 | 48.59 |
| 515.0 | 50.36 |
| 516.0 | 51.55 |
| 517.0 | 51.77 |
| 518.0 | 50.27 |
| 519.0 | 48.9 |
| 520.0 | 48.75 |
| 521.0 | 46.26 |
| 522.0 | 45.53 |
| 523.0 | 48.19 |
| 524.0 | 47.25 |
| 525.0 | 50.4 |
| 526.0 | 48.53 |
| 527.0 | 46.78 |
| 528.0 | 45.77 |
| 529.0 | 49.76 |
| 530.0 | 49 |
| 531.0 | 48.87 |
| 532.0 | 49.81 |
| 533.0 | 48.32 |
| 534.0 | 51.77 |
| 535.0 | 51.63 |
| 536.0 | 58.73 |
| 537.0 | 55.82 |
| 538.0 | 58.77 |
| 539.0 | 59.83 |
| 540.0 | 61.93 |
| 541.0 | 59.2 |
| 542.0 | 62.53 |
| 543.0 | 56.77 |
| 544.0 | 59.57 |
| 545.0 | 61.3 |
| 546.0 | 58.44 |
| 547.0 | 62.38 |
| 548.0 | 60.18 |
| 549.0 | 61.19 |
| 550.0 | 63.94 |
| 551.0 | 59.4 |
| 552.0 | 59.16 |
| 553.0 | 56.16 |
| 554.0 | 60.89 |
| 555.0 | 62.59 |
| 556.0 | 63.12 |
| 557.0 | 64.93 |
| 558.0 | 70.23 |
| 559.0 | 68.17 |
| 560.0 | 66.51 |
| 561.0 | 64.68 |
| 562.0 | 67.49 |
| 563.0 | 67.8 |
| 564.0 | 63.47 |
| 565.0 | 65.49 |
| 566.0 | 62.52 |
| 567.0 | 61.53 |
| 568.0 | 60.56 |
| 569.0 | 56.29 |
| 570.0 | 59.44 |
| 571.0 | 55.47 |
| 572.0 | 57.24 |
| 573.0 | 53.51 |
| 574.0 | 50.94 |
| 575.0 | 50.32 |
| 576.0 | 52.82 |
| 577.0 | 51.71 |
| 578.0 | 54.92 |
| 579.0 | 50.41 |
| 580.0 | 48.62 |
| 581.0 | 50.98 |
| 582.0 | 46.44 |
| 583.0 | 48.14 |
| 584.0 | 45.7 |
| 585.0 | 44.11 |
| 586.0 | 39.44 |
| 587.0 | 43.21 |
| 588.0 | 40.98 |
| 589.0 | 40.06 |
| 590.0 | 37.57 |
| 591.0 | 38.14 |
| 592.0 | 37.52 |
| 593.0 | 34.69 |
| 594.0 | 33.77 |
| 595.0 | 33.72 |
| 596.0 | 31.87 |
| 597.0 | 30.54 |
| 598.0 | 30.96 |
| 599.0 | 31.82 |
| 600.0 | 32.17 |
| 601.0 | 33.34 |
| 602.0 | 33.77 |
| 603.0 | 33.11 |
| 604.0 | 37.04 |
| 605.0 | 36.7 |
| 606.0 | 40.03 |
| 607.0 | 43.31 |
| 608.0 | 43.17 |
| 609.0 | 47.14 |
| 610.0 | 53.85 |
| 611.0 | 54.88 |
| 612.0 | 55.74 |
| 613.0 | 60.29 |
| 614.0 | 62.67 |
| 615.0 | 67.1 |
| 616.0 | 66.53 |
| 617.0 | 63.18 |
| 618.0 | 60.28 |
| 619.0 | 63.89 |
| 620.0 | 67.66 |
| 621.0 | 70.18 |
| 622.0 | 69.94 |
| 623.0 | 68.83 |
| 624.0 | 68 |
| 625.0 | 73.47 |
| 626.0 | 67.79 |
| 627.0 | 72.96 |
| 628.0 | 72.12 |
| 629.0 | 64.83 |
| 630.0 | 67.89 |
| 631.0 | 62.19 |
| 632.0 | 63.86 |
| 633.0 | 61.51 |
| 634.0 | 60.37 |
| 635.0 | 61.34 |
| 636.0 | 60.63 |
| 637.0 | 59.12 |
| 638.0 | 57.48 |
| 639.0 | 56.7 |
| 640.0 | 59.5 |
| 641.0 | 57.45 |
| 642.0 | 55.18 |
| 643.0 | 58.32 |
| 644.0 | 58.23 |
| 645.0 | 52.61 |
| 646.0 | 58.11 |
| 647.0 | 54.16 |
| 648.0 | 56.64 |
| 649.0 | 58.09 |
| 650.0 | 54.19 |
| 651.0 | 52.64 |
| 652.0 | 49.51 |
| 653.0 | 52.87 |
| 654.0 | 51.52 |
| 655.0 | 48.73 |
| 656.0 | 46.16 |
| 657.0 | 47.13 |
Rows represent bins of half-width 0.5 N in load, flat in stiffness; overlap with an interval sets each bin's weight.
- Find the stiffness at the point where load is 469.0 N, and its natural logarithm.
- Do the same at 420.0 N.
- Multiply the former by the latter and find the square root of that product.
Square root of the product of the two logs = 3.45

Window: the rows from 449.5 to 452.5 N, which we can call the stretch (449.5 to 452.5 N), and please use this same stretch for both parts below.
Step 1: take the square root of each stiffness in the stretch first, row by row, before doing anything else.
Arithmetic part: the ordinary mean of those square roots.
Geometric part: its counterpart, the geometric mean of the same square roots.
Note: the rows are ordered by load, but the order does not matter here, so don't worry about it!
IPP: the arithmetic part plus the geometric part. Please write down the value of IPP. 11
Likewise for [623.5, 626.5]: 17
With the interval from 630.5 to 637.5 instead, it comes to 16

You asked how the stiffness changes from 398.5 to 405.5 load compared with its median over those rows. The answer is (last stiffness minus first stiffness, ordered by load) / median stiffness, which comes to 0.015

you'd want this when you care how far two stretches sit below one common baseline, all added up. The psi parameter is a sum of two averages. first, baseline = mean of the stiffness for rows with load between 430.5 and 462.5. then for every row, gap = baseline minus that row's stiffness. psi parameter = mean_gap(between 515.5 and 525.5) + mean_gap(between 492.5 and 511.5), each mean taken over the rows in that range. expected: -30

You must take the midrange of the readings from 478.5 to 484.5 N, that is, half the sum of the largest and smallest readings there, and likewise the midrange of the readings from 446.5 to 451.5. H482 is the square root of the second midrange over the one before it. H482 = 0.81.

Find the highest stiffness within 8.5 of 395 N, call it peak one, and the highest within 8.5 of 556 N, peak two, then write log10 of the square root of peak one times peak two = 1.63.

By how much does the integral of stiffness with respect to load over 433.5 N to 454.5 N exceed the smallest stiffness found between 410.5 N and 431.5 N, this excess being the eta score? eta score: 614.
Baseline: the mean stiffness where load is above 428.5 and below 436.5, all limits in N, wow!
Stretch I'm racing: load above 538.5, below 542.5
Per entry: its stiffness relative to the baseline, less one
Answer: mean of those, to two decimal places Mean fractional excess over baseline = 1.06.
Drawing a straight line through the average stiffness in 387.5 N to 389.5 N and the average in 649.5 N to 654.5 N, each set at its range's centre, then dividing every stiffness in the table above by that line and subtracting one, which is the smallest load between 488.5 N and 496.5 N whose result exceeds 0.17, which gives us 491.0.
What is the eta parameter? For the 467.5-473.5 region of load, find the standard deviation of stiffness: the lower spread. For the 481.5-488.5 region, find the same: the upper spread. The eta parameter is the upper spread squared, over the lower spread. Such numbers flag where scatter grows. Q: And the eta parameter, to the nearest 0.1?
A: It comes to 0.9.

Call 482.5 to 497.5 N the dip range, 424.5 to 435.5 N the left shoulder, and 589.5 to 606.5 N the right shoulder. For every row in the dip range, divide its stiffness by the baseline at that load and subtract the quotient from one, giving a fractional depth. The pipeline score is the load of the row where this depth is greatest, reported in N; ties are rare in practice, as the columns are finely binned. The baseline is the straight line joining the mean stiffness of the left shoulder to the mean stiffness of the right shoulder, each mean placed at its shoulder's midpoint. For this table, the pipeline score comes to 490.0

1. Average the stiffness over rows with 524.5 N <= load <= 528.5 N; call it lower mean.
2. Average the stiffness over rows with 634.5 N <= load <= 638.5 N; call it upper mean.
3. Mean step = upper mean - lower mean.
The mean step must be 11.8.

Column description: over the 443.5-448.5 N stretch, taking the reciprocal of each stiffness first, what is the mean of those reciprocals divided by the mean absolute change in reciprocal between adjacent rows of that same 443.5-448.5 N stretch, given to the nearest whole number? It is 26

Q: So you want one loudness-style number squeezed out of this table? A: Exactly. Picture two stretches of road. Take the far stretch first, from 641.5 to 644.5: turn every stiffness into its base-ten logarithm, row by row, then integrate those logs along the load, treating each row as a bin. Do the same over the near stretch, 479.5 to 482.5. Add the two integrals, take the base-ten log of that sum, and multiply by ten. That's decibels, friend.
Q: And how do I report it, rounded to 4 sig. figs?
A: 10.10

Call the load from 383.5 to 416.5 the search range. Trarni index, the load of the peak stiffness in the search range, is 415.0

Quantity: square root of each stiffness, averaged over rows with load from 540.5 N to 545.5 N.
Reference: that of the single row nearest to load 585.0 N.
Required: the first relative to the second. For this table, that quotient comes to 1.16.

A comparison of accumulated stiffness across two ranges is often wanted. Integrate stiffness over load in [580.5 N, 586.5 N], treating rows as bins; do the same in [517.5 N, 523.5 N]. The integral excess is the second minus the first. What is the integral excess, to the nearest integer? 13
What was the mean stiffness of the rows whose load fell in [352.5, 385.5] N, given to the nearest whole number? 23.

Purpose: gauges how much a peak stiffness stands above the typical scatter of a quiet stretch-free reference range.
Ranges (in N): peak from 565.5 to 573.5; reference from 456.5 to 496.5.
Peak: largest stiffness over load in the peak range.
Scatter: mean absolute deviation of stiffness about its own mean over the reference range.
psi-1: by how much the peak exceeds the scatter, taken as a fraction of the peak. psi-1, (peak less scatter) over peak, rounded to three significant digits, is 0.945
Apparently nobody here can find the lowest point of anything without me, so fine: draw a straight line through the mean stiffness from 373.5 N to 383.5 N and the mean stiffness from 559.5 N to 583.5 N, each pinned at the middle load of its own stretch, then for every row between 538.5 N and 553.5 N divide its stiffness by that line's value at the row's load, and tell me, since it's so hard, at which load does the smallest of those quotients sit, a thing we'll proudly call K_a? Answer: 553.0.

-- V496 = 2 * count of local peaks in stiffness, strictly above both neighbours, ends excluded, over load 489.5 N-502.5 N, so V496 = 10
